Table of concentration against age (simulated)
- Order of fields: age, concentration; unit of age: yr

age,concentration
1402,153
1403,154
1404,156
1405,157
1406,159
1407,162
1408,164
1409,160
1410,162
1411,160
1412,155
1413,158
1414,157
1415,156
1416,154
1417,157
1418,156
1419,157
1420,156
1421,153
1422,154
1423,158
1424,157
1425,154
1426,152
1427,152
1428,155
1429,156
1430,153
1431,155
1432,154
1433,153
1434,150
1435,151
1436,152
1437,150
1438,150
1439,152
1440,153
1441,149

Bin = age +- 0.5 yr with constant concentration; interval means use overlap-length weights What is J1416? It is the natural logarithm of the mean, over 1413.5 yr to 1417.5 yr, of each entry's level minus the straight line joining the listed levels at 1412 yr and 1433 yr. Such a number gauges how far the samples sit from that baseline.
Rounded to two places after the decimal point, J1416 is 0.29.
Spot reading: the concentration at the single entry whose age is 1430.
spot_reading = 153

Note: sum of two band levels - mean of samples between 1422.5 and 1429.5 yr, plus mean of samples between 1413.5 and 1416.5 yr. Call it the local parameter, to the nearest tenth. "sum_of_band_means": 310.5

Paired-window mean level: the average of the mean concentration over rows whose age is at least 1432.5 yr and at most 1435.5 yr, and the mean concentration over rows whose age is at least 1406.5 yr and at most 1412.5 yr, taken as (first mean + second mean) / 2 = 156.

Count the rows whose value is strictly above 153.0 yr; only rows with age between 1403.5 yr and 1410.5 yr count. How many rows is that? 7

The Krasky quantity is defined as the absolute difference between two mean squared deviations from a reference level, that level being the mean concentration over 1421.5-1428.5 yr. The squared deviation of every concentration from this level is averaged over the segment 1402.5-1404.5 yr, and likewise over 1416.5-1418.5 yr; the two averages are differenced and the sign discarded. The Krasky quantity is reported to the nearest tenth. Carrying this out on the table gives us 2.8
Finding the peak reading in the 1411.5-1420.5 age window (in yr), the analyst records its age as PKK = 1413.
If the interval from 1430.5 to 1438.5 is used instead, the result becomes 1431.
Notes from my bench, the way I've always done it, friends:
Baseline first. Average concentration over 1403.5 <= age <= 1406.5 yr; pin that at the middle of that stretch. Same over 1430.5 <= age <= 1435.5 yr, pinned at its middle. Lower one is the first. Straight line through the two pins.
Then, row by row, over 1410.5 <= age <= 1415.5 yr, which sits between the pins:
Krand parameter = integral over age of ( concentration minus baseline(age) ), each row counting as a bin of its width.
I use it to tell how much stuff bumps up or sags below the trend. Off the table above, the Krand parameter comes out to 6.1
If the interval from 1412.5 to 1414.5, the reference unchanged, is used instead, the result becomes 3.2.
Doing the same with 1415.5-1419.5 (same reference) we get 3.1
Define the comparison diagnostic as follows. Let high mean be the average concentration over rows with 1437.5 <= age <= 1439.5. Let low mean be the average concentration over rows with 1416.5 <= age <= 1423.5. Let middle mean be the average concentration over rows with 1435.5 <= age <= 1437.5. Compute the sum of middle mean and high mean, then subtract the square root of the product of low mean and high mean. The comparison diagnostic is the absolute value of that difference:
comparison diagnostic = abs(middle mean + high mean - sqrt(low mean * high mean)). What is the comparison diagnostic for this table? 149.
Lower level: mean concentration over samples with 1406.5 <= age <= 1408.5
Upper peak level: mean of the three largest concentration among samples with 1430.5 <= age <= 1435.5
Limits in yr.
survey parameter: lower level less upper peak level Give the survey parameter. 9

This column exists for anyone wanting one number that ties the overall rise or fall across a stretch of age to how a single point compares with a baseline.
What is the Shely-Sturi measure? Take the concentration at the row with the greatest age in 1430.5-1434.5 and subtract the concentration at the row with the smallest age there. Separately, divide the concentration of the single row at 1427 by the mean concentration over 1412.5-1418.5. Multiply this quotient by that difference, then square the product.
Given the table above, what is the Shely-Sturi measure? 24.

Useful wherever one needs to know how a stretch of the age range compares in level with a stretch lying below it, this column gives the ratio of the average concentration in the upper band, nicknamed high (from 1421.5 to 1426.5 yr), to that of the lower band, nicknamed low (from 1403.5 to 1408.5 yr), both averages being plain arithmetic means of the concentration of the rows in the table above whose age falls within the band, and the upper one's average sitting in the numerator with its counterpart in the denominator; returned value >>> 0.971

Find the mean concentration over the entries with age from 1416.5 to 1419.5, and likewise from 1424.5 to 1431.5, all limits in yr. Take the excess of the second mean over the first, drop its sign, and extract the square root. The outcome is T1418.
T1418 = 1.7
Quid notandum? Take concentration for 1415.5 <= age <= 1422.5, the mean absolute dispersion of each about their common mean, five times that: 6.9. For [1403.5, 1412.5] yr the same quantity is 12.0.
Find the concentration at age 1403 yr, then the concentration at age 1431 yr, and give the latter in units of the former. 1.006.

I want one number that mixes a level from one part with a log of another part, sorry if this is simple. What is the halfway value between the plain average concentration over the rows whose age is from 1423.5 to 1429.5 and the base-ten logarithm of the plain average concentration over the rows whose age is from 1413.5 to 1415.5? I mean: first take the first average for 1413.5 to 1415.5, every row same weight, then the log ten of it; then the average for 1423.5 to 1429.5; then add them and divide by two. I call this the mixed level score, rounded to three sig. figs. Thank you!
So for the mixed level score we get 78.3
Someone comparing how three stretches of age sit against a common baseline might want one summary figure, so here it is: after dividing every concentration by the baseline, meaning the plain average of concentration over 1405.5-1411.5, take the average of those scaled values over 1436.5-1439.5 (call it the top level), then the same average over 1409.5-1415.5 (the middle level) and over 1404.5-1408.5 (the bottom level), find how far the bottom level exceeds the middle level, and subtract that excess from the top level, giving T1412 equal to 0.919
